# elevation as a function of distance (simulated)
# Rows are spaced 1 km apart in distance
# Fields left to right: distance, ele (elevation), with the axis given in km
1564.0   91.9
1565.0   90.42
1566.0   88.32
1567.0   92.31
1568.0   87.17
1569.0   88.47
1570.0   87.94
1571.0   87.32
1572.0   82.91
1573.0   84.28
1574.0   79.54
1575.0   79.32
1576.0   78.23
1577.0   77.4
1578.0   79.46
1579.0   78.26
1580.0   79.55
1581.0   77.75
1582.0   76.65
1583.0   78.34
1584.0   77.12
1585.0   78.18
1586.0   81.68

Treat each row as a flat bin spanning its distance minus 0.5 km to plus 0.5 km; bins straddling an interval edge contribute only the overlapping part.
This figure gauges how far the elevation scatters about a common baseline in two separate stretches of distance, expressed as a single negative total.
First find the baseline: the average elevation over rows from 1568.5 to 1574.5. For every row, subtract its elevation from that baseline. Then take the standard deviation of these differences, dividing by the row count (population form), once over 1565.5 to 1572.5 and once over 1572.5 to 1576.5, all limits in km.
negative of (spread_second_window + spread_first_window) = -4.9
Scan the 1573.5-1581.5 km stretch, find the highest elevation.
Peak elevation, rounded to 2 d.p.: 79.55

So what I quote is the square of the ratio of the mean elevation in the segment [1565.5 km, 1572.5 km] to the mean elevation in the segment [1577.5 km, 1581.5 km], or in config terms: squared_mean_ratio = 1.24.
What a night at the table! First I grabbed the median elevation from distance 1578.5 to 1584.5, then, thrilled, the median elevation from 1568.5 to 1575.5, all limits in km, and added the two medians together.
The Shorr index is 162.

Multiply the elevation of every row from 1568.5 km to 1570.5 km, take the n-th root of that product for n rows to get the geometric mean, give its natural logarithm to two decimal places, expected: 4.48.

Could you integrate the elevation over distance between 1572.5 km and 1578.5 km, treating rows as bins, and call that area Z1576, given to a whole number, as 478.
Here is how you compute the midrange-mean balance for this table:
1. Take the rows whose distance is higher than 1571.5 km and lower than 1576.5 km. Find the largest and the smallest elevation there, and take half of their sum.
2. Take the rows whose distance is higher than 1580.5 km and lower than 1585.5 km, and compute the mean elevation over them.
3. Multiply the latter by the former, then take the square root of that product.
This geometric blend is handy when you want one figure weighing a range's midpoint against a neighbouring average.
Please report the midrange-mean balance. 79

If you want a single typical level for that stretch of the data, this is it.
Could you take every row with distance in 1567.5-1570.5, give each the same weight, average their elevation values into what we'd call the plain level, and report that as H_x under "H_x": 87.9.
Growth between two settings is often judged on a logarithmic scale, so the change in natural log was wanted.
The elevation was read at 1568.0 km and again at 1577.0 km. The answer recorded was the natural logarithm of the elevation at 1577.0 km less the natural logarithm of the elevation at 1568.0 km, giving -0.12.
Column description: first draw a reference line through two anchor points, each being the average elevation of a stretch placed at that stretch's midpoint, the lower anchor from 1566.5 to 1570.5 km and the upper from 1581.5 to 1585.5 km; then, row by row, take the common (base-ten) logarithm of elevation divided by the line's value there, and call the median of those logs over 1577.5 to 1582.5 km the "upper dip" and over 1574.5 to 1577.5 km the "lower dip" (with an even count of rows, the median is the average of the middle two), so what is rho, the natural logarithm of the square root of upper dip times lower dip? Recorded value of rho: -4.0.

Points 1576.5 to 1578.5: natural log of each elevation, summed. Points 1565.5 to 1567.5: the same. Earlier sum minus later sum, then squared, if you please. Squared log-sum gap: 0.08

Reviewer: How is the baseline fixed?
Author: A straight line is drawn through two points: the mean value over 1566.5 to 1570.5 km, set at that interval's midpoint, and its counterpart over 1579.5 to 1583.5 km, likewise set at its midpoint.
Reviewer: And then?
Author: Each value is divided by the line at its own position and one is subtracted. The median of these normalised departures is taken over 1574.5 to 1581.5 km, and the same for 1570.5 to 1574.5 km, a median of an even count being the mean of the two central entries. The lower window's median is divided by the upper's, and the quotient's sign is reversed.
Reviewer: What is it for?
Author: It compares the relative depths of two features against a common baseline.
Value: -1.0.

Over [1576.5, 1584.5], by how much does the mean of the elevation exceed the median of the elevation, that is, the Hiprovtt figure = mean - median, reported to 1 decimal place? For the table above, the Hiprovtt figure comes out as 0.1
